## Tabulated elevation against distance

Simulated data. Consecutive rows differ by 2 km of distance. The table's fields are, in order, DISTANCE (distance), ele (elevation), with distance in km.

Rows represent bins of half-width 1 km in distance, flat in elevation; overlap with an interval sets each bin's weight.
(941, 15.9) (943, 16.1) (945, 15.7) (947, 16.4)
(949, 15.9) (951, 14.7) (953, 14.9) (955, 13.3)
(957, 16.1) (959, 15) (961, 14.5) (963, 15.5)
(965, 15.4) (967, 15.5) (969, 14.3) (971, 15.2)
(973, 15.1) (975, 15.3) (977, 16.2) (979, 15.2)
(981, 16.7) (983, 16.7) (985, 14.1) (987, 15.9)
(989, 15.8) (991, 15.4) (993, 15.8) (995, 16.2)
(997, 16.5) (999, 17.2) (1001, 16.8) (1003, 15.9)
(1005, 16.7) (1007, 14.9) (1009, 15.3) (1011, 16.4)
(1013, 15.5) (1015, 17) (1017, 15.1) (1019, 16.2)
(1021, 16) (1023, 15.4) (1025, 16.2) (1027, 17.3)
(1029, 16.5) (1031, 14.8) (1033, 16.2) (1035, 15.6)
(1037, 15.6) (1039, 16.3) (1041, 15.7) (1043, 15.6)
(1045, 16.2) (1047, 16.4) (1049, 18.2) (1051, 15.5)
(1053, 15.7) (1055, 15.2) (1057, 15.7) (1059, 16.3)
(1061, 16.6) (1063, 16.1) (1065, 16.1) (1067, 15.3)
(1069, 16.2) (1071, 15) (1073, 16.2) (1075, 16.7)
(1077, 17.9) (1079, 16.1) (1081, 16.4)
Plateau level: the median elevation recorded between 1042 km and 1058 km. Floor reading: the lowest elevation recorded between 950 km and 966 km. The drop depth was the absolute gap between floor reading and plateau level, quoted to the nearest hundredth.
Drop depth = 2.40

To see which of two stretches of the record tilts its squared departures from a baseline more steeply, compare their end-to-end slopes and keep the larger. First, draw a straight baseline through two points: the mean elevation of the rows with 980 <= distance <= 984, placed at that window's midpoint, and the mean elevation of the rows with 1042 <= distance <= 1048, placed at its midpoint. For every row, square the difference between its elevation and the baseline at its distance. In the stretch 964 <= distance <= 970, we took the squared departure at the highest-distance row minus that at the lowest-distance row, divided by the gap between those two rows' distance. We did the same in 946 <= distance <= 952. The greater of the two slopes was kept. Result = 1.2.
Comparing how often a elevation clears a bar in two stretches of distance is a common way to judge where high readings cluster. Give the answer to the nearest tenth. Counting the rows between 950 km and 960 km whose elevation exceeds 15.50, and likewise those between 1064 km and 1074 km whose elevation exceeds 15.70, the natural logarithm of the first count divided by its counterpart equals -1.1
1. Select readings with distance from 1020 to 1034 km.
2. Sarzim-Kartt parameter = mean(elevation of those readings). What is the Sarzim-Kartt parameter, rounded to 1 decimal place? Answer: 16.1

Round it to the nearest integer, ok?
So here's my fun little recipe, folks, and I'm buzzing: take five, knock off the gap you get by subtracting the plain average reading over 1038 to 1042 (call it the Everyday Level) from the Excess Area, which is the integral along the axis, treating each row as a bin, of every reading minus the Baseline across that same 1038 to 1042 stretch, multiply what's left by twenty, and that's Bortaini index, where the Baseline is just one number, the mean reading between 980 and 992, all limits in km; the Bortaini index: 401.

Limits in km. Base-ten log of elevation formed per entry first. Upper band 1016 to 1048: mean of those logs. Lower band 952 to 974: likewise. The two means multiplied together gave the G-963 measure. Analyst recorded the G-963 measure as 1.41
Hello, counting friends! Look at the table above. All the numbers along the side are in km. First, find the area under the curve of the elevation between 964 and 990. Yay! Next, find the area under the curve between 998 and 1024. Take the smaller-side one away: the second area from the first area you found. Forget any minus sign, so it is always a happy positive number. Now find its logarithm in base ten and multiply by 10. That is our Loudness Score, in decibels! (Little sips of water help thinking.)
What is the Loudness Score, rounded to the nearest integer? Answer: 11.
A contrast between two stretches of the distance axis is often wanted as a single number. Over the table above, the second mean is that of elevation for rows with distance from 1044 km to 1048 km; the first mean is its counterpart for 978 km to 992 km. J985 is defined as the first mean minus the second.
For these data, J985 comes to -0.61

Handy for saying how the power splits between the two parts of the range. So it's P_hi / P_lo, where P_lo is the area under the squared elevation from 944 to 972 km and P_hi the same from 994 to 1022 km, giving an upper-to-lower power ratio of 1.13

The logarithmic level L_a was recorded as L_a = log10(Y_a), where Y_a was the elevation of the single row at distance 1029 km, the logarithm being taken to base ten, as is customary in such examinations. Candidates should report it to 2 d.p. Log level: 1.22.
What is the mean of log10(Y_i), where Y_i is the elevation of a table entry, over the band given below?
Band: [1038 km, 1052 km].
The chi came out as 1.211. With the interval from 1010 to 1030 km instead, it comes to 1.208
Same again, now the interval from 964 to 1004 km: 1.197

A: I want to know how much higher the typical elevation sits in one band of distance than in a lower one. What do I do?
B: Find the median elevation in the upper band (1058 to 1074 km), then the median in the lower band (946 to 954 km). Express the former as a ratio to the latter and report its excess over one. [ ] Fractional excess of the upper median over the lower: 0.05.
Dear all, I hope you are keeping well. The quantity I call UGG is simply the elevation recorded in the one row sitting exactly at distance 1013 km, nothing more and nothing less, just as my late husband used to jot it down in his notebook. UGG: 15.5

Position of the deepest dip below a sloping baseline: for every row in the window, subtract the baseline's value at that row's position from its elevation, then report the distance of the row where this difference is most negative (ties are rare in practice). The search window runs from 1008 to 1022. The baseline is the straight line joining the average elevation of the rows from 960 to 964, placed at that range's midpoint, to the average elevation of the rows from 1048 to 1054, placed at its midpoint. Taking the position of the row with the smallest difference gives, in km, 1017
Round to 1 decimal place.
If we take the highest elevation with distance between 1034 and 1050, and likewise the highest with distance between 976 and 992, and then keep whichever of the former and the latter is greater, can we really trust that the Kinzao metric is 18.2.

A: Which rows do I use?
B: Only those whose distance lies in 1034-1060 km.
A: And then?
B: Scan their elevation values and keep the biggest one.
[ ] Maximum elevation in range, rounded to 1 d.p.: 18.2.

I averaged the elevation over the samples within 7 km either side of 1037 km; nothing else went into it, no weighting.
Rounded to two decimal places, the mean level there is 15.69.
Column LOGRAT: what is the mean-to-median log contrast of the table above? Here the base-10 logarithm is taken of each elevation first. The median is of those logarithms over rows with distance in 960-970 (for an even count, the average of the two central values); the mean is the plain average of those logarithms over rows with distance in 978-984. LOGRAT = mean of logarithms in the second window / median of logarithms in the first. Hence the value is 1.02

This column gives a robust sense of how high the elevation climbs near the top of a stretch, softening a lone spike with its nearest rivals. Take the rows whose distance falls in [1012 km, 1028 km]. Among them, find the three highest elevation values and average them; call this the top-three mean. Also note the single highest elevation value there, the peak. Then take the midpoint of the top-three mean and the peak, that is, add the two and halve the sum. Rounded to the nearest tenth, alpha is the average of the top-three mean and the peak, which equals 17.1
